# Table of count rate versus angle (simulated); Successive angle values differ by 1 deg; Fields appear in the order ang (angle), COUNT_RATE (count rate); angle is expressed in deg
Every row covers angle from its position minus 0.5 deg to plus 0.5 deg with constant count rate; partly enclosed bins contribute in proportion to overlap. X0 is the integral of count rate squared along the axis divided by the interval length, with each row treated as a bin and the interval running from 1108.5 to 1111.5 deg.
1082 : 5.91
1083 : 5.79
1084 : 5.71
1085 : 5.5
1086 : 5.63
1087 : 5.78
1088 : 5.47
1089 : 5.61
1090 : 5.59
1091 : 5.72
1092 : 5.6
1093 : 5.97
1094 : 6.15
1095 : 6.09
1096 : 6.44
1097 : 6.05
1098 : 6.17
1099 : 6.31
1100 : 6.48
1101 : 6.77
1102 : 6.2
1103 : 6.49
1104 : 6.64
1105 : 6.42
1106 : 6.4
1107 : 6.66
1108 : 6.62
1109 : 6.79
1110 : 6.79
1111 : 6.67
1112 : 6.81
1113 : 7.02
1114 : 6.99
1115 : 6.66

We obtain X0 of 46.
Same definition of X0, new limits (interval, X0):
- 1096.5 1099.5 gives 38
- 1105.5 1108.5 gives 43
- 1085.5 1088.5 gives 32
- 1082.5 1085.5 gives 32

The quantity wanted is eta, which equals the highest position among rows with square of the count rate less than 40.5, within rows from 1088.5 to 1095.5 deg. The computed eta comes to 1095 deg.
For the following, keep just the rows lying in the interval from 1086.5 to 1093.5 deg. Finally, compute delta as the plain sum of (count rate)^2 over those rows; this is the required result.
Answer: 226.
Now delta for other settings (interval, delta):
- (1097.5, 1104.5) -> 290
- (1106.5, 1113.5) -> 321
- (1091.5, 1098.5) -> 258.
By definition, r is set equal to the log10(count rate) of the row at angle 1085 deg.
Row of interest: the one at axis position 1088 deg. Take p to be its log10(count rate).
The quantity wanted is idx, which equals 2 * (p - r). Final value 0.00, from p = 0.738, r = 0.740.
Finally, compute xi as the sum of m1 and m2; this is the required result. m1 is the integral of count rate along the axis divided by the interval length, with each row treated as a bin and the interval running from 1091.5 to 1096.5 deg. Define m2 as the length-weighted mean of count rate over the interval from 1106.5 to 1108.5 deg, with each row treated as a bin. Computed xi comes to 12.7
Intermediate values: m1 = 6.05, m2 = 6.6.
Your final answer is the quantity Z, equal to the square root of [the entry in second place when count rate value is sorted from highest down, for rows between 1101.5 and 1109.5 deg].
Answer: 2.58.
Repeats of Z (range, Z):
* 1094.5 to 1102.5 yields 2.55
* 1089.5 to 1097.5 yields 2.48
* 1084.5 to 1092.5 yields 2.39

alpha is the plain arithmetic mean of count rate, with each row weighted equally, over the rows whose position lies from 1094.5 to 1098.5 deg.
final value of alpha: 6.2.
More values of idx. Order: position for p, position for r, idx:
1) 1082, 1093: -0.01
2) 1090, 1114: -0.19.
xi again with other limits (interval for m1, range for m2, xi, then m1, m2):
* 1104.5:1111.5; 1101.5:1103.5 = 13.0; 6.62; 6.3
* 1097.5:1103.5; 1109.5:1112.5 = 13.2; 6.40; 6.8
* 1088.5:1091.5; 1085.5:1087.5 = 11.3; 5.64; 5.7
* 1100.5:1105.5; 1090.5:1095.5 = 12.4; 6.50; 5.9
